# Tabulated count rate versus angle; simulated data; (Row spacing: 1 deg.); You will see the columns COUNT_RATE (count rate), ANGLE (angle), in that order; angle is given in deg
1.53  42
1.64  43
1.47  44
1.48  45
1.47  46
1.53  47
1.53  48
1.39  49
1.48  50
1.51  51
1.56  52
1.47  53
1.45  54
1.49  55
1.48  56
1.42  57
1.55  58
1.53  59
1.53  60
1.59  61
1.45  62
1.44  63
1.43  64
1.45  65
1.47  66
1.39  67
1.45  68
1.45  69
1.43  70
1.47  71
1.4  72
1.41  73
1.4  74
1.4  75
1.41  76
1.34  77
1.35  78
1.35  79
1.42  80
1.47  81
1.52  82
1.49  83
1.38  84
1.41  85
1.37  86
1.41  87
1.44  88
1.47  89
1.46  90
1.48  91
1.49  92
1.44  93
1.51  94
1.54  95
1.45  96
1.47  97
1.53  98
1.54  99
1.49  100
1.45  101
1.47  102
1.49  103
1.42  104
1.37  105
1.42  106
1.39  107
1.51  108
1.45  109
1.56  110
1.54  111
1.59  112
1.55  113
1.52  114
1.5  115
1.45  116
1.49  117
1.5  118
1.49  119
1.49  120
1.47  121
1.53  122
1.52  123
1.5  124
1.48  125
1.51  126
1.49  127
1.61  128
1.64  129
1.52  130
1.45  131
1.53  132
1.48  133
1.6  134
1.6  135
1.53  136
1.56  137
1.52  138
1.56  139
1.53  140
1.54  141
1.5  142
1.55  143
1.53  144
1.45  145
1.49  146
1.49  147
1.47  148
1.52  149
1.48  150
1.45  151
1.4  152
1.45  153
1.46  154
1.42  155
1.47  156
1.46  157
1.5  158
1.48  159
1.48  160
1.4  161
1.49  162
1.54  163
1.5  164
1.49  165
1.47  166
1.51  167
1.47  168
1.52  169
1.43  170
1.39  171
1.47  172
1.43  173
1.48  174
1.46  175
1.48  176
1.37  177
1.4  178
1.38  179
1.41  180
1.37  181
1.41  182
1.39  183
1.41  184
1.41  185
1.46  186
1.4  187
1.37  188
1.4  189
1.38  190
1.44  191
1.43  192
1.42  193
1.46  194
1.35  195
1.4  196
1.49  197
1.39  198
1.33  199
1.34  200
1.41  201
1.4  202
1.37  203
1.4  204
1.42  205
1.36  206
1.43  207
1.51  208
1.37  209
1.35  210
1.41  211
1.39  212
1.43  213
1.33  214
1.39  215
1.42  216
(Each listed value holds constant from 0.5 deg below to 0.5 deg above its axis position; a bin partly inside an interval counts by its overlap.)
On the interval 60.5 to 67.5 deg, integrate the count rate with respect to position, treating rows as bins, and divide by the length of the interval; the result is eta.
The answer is 1.46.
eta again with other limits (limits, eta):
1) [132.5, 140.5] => 1.55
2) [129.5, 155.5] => 1.50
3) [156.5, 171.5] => 1.48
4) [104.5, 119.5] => 1.49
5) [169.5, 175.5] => 1.44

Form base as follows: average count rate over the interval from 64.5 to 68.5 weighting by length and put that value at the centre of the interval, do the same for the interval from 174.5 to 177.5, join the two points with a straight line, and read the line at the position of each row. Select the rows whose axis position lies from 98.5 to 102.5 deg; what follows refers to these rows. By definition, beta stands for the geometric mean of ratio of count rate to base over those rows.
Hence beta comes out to 1.03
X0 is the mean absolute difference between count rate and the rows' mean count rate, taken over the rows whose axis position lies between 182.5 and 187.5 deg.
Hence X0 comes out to 0.018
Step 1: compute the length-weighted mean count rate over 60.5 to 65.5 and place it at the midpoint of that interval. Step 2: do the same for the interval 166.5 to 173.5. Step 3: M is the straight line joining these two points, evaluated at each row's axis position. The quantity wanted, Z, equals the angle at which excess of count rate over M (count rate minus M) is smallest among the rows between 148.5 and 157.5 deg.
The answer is 152 deg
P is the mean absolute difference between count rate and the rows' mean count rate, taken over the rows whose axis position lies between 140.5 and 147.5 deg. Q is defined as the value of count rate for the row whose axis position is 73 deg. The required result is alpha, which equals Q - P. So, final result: 1.38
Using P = 0.028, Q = 1.41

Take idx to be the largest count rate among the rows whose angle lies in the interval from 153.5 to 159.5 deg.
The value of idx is 1.5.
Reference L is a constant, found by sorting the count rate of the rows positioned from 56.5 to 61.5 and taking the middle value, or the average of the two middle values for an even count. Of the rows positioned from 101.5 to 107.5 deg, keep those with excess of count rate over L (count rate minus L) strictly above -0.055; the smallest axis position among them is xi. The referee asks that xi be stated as 103 deg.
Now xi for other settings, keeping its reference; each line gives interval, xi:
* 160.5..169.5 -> 162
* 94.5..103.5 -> 95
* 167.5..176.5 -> 169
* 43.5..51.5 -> 45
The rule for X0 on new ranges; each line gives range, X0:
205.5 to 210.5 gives 0.053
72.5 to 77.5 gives 0.021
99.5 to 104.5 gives 0.023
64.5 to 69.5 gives 0.021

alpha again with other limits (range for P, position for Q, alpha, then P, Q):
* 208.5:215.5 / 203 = 1.34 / 0.027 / 1.37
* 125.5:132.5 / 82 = 1.47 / 0.051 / 1.52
